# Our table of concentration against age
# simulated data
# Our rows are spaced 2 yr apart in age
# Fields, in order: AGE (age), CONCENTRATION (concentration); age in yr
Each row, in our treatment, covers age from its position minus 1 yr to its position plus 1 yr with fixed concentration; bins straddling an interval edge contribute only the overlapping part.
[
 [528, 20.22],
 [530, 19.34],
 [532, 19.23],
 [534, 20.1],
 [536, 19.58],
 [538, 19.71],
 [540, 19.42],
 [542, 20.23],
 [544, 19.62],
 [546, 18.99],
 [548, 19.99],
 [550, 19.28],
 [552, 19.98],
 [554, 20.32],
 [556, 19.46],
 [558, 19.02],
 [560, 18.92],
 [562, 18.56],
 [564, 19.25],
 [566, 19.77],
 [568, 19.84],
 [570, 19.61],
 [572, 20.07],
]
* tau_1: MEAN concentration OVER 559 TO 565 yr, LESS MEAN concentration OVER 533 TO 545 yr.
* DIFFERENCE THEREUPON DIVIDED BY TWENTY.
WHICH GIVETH -0.043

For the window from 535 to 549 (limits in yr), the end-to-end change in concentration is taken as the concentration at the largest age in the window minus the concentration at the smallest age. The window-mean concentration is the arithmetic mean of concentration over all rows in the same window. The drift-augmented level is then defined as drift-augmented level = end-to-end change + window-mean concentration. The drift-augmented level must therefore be 20.06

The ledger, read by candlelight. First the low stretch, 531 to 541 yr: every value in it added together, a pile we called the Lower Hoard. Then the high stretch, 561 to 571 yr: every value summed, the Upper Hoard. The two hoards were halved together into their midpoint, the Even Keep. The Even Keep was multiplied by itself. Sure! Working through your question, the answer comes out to 9513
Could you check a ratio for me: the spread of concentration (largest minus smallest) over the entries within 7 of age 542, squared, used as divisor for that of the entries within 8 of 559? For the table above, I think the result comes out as 1.1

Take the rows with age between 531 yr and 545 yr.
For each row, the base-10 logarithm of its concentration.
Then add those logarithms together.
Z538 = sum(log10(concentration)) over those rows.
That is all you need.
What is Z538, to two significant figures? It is 9.1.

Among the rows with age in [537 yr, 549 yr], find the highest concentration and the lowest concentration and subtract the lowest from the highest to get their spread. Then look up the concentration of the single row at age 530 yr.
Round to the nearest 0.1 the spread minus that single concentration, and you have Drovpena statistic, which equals -18.1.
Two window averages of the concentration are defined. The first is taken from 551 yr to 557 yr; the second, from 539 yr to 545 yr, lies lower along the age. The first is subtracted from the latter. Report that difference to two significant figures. -0.16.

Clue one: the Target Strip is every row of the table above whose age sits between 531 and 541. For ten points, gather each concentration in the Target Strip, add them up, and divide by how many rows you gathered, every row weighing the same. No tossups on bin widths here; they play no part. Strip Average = 19.6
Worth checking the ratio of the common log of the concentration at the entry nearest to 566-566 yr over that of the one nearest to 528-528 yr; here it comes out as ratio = 0.993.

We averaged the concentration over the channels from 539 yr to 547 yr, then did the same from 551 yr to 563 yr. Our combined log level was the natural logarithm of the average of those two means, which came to 2.97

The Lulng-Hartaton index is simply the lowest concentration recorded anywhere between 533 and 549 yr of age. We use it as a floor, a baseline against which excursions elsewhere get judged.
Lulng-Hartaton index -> 18.99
